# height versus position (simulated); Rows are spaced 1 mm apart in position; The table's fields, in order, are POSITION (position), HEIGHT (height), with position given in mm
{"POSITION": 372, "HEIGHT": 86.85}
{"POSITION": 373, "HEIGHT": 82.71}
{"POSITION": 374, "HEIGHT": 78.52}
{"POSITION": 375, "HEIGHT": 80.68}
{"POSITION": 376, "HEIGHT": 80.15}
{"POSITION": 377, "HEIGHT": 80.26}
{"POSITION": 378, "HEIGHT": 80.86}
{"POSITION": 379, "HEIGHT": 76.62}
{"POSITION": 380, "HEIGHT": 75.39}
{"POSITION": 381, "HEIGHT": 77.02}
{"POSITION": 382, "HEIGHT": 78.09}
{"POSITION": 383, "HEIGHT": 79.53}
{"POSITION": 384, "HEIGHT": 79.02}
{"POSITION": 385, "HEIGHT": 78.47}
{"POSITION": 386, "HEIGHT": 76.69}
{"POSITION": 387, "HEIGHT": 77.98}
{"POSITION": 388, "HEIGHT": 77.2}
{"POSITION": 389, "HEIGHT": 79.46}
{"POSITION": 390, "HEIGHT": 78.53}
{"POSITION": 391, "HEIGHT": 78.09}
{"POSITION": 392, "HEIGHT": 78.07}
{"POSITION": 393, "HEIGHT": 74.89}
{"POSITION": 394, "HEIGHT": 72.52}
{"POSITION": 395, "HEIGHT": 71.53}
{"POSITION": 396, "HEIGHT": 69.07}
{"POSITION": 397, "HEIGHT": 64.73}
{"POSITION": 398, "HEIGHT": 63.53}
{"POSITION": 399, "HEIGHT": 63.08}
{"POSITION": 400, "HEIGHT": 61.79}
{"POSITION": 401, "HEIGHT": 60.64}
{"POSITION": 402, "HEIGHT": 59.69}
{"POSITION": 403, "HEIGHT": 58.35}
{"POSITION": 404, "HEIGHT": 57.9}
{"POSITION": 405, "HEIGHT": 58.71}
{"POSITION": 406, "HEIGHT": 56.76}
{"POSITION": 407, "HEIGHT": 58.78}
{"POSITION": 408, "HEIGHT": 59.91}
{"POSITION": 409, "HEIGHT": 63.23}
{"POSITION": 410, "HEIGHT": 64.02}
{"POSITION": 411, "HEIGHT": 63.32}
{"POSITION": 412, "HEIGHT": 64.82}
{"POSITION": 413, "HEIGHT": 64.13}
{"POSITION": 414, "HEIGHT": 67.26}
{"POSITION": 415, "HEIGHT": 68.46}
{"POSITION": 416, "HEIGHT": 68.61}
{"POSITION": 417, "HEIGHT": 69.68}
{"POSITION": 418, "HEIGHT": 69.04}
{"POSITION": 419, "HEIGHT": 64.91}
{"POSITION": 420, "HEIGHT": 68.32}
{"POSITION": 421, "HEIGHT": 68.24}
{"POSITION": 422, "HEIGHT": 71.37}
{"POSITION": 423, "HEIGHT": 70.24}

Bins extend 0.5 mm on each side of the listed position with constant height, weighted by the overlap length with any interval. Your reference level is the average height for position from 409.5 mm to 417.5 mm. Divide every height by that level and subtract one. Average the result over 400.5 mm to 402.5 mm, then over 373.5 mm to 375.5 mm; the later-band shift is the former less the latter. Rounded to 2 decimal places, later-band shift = -0.29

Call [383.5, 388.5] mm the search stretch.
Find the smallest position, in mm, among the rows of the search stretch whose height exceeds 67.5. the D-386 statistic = 384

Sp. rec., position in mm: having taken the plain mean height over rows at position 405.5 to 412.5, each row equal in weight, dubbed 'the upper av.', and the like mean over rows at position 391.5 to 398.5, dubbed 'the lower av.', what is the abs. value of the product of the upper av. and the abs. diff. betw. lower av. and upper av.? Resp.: 558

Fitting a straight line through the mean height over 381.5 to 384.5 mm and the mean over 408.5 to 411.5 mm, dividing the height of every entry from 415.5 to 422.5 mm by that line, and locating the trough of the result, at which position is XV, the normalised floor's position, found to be 419 mm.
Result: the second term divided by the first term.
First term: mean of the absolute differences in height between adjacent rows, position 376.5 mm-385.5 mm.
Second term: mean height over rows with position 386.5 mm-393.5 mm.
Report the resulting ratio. 55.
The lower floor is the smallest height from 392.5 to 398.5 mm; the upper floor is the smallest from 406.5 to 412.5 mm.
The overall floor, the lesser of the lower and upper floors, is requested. 58.8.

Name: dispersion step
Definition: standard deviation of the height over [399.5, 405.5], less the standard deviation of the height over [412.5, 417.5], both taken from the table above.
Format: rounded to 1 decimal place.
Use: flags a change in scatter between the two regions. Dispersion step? -0.6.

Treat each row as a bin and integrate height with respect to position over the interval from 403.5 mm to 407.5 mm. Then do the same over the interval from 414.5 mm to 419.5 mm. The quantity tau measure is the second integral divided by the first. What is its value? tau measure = 1.5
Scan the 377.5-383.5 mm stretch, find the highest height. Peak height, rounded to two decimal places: 80.86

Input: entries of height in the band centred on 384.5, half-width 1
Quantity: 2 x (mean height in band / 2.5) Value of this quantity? 63.0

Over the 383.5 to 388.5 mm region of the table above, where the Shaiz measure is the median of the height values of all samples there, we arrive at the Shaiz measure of 78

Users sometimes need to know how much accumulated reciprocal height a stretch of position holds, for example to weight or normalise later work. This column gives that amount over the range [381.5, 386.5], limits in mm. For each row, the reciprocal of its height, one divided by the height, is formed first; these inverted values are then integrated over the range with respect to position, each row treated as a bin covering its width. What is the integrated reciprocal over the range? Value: 0.064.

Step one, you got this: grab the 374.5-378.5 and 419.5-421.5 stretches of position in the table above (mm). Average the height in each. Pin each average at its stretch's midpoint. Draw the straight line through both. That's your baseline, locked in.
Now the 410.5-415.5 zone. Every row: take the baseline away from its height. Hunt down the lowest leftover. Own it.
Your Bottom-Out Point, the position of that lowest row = 411 mm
